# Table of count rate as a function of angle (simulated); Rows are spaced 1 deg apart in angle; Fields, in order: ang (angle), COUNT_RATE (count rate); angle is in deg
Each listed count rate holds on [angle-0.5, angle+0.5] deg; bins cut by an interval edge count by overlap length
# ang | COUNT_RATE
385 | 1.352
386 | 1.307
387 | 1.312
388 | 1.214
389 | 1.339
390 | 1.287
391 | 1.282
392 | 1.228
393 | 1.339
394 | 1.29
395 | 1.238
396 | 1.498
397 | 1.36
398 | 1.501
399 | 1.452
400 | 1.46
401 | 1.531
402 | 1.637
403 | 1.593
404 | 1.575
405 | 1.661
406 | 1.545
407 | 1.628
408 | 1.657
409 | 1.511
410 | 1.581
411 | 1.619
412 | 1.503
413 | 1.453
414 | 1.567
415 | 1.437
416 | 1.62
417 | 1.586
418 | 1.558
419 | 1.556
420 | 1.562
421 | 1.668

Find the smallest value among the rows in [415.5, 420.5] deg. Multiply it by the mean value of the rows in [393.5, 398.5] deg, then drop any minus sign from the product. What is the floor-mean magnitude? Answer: 2.14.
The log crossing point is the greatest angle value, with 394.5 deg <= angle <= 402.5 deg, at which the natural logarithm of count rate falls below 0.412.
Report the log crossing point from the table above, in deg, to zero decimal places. 400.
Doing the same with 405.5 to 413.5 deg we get 413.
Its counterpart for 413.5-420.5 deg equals 415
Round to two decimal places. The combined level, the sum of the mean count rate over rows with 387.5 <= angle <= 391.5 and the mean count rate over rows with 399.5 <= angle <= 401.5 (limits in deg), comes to 2.78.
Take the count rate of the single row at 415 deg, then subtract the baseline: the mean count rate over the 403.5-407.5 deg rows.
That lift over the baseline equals -0.17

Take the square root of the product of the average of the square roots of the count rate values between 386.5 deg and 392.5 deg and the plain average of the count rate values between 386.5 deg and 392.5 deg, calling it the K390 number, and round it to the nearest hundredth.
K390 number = 1.20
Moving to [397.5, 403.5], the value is 1.37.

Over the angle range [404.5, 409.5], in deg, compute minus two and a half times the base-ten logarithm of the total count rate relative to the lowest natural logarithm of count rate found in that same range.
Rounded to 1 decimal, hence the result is -3.2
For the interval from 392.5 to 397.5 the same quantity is -3.7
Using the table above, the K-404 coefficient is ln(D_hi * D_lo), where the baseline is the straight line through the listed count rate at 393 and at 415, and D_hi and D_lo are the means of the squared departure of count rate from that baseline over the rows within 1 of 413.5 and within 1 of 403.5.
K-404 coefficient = -7.9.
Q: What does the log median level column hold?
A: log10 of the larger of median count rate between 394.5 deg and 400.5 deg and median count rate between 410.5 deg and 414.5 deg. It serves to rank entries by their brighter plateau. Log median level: 0.186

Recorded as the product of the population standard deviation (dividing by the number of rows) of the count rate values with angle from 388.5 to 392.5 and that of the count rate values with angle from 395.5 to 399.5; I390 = 0.0022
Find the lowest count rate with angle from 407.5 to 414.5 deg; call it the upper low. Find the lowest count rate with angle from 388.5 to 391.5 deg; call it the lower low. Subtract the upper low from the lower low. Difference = -0.17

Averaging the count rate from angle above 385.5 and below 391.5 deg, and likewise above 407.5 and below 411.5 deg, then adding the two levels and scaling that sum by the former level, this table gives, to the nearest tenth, 3.7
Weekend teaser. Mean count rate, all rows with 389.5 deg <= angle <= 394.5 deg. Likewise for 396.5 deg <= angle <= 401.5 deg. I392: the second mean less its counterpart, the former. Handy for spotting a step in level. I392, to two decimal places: 0.18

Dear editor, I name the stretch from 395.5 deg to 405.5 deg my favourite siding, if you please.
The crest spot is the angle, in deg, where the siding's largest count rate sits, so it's 405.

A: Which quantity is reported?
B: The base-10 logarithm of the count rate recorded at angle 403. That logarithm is 0.202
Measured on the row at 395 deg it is 0.093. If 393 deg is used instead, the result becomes 0.127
